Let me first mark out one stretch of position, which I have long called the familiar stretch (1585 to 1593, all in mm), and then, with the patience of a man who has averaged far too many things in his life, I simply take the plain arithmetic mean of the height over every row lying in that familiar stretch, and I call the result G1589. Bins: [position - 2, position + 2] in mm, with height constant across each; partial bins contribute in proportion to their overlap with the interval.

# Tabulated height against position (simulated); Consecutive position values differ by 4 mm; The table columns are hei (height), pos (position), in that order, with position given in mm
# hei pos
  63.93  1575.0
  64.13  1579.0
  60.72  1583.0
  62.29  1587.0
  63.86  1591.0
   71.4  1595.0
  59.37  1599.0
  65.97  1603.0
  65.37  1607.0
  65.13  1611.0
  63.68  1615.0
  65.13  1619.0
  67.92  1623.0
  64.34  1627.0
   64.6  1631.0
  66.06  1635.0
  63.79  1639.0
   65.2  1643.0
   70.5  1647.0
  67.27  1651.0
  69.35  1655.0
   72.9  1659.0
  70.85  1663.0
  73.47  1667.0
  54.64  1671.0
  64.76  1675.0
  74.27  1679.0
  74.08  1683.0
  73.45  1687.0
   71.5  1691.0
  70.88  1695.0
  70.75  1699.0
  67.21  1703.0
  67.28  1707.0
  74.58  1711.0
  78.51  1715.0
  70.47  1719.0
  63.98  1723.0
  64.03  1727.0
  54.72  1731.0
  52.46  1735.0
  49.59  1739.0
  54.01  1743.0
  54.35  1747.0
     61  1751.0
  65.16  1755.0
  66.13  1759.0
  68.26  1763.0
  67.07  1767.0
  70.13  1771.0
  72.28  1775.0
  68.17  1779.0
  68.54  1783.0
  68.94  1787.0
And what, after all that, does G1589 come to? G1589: 63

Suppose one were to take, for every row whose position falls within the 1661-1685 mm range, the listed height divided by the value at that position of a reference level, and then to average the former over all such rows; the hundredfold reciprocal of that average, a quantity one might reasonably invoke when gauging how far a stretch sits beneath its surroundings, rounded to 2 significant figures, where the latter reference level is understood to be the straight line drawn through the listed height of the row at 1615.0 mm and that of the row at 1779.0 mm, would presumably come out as 95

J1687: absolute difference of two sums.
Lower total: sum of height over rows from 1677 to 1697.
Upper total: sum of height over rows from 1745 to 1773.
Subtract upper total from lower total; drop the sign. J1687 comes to 88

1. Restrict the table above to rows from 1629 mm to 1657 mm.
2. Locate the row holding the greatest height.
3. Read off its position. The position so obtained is 1647.0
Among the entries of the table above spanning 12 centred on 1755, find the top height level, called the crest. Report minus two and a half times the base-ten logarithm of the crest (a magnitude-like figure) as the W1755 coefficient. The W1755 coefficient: -4.55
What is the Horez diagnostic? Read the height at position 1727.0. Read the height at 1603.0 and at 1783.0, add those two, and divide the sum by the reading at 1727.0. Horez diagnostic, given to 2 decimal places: 2.10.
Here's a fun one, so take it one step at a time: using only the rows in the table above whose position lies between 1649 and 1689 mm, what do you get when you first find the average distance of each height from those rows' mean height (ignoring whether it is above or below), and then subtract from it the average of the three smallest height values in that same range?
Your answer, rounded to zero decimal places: -58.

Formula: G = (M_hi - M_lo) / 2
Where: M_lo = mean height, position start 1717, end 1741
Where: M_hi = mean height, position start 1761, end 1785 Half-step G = 5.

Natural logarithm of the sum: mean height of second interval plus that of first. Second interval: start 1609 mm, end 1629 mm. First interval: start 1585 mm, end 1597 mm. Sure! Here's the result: 4.88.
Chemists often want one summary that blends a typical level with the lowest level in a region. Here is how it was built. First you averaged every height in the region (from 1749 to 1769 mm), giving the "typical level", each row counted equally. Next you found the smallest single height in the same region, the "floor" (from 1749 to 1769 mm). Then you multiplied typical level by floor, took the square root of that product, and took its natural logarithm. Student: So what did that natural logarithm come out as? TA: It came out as 4.15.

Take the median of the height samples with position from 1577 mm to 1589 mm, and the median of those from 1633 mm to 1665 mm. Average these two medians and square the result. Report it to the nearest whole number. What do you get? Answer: 4264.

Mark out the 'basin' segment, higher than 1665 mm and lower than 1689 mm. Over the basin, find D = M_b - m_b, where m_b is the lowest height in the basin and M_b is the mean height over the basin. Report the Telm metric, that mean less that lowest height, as 14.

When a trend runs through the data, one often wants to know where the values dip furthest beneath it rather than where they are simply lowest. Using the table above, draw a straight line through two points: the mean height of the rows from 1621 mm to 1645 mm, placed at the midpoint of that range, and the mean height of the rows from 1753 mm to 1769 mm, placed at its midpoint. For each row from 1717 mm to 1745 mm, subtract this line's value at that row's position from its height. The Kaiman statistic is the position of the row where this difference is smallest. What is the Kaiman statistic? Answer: 1739.0 mm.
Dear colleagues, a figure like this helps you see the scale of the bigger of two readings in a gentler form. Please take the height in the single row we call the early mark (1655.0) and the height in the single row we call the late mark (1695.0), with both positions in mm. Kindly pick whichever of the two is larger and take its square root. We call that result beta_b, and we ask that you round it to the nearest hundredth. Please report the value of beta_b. 8.42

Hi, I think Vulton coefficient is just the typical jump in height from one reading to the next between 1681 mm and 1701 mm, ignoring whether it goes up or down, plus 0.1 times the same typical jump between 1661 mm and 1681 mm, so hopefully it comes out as 1.9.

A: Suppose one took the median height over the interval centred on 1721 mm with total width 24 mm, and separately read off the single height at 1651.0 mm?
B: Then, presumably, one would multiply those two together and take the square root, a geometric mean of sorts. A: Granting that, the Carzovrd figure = 67.3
